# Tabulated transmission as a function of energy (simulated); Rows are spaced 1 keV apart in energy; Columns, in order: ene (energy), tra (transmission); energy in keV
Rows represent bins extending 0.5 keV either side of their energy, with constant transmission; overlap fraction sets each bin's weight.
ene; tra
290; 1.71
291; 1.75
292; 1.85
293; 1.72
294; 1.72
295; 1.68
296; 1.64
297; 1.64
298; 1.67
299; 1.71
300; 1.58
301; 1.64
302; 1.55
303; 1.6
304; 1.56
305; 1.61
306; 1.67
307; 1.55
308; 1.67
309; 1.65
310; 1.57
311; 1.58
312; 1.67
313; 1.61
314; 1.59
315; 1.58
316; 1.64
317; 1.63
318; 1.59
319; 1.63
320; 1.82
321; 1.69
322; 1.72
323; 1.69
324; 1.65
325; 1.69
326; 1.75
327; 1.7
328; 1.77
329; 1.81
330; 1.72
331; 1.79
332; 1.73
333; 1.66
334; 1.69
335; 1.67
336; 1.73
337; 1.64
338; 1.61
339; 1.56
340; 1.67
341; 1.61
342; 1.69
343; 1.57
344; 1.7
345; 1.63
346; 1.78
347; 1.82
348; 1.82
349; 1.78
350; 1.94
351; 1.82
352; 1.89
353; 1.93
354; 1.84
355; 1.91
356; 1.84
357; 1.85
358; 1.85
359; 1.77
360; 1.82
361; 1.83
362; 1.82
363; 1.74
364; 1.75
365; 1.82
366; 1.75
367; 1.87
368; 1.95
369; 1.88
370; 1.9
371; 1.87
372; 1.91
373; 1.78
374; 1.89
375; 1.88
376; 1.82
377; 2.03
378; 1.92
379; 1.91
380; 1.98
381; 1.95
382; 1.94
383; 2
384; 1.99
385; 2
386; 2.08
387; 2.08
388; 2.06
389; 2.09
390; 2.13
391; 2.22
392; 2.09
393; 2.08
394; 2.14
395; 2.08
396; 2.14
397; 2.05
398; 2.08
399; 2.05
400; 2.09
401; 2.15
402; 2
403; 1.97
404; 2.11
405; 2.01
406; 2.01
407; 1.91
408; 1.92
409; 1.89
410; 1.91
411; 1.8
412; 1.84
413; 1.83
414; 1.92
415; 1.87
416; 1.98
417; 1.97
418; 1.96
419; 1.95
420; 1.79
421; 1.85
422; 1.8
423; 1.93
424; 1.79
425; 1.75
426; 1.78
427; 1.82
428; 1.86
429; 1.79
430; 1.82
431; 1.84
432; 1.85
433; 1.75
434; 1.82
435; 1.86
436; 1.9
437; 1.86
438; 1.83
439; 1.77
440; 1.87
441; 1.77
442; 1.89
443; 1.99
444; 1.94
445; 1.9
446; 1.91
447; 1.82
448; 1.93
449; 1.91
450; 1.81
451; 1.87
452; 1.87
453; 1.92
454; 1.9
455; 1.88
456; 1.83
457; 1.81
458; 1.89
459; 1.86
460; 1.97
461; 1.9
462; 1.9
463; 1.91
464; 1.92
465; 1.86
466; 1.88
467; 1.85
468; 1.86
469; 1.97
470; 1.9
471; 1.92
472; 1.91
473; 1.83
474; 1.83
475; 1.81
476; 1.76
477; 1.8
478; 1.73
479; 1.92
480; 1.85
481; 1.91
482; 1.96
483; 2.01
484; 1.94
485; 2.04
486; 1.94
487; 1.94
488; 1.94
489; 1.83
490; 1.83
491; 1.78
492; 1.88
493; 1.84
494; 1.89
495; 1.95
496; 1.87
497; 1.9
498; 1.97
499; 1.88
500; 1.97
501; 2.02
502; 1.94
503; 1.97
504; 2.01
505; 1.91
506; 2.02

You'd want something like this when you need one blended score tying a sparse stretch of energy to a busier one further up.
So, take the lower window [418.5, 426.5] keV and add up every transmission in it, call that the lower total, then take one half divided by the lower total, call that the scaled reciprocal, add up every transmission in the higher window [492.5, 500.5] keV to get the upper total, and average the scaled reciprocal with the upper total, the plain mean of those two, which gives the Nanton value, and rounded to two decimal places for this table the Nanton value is 7.65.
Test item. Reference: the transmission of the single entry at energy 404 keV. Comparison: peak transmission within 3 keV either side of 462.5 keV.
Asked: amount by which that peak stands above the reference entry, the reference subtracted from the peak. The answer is -0.14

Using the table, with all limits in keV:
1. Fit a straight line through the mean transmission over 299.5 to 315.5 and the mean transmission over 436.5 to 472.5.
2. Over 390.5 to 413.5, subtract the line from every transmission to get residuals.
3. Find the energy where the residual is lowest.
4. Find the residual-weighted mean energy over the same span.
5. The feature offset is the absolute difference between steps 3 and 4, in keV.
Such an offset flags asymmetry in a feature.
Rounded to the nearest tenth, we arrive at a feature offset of 12.2 keV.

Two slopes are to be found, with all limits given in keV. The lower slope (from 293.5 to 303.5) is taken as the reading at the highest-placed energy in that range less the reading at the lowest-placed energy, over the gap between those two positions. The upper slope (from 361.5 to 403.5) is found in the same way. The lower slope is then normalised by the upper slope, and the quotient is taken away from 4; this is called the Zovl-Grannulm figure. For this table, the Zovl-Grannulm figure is 7.6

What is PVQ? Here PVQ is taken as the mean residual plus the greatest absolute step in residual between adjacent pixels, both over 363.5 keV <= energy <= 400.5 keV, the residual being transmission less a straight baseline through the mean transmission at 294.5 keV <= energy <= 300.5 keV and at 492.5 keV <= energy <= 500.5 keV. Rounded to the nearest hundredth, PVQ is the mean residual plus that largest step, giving 0.43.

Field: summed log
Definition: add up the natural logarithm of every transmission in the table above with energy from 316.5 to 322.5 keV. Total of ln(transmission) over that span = 3.1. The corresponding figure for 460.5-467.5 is 4.5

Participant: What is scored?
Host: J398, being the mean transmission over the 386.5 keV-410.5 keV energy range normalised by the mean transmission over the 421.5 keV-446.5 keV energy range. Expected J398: 1.11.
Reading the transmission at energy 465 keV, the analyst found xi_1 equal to 1.86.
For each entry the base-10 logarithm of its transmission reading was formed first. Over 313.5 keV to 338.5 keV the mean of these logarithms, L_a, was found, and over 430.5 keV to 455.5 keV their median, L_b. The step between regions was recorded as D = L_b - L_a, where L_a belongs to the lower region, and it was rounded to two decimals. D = 0.04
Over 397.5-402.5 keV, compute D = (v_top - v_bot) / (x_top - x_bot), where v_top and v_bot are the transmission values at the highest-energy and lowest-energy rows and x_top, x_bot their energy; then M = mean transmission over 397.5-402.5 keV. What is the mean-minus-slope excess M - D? 2.1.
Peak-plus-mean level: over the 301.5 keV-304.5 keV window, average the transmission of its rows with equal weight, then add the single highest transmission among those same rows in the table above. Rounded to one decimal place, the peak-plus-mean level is 3.2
